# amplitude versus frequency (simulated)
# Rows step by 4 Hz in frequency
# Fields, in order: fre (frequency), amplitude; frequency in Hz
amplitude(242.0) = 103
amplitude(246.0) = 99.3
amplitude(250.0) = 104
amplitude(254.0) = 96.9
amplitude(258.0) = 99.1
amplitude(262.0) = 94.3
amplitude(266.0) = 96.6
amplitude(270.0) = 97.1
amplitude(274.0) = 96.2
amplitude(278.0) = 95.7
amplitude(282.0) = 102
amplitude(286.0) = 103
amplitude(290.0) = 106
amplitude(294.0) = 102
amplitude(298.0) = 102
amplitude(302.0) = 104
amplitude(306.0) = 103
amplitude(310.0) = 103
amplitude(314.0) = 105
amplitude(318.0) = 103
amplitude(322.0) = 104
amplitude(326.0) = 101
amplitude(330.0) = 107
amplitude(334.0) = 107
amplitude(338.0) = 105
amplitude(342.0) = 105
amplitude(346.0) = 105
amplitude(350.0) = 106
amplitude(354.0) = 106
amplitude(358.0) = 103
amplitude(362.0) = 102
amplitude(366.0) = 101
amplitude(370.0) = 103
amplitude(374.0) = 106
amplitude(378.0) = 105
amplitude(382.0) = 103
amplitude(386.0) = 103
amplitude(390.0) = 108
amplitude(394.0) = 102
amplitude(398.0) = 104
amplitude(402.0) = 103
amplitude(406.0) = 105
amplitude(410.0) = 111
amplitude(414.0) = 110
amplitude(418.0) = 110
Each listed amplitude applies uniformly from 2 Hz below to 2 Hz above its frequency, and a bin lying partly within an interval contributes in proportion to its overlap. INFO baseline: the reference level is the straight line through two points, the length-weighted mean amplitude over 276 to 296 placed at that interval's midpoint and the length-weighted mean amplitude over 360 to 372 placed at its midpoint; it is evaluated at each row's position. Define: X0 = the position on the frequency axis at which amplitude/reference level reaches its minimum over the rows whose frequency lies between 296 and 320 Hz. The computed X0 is 298.0 Hz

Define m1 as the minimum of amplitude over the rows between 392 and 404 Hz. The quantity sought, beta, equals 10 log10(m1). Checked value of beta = 20.1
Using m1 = 102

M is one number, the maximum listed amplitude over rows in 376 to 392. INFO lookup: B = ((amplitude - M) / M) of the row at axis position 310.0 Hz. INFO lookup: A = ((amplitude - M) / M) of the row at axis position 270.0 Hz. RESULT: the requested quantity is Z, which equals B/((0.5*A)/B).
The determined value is -0.04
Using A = -0.10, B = -0.046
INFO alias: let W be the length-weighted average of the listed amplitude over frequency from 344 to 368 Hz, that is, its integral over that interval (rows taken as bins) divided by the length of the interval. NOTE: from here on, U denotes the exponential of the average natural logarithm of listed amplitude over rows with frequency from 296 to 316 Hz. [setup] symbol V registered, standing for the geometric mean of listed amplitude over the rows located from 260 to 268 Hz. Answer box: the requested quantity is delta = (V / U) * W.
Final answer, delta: 96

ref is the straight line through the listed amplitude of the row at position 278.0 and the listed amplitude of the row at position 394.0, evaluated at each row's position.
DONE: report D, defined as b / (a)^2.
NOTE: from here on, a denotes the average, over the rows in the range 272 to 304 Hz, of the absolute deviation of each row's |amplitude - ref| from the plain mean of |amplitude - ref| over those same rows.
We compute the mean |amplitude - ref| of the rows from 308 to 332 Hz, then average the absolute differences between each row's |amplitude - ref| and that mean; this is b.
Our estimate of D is 0.2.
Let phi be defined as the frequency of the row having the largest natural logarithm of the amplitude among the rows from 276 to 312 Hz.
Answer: 290.0 Hz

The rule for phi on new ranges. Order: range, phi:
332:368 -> 334.0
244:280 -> 250.0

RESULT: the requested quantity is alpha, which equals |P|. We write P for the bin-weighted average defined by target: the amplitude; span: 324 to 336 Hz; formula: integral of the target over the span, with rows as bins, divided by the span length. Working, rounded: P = 105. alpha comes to 105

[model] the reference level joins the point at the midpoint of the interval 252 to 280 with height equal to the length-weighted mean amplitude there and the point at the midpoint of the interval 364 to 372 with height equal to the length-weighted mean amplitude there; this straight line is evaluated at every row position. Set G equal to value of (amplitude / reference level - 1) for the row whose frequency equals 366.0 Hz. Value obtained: -0.01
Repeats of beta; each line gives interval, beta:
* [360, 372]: 20.0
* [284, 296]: 20.1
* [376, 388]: 20.1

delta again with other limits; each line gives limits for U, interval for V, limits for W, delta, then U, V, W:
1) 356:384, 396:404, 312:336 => 105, 103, 103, 104.5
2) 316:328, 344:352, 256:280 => 99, 103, 105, 96.5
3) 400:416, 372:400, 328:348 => 103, 107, 104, 105.8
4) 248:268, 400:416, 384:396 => 114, 98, 107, 104.3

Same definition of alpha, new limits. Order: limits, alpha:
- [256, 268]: 97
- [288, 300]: 103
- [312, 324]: 104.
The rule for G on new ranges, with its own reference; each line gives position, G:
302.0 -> 0.06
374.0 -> 0.04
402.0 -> -0.01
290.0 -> 0.08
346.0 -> 0.04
